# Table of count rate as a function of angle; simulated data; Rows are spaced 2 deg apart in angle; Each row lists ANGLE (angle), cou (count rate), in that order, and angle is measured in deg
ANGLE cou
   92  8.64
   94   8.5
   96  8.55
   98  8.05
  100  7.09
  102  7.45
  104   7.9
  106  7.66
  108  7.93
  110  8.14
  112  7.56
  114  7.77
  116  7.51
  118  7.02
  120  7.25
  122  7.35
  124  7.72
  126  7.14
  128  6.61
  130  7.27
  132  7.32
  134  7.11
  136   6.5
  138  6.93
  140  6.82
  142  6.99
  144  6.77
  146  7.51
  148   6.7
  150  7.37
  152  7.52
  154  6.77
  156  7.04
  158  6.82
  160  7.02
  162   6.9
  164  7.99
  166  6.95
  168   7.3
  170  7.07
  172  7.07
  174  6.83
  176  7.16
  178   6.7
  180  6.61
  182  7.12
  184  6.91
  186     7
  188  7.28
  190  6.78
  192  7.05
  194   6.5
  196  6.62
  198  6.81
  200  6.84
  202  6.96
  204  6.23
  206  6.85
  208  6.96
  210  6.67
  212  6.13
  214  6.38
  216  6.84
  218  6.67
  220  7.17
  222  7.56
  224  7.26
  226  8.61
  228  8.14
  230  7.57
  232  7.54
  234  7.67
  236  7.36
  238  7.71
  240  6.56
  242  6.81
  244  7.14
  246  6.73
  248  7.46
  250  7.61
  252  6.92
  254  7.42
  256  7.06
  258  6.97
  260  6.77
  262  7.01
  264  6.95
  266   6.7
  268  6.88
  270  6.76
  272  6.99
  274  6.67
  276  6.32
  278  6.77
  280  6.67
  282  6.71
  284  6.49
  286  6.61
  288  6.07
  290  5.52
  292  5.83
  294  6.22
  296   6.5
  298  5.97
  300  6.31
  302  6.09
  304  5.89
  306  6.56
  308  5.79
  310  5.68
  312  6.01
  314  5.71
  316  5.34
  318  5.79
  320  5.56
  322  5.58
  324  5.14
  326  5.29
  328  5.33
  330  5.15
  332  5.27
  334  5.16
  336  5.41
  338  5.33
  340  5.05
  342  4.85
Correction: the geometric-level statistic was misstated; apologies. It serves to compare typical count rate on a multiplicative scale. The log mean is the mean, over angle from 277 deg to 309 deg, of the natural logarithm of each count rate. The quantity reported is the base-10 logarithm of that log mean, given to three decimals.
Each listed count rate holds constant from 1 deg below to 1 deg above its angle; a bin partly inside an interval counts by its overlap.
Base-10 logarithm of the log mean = 0.263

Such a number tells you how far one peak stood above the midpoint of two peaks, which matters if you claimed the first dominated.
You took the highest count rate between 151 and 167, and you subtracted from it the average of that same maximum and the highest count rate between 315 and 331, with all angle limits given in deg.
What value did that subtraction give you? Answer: 1.10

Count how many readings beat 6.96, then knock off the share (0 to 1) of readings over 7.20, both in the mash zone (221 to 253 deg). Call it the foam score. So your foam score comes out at 11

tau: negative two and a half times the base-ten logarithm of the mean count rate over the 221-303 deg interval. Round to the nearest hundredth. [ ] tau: -2.10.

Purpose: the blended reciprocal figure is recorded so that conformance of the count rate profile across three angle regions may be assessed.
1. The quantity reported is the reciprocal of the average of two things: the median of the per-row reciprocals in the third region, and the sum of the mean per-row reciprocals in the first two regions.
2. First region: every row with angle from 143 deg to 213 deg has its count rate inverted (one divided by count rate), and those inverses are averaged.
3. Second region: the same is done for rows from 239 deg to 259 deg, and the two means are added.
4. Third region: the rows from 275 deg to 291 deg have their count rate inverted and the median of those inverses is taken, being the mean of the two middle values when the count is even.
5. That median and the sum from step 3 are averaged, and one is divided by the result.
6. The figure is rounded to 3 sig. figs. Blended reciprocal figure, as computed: 4.56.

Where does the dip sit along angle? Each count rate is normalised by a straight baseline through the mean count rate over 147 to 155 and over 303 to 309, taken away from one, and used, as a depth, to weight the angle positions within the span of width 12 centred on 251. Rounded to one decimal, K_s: 251.3 deg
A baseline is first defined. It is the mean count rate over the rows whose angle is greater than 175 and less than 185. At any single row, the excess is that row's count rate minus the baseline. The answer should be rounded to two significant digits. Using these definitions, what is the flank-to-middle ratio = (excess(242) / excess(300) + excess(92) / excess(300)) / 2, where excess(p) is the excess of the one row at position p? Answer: -1.4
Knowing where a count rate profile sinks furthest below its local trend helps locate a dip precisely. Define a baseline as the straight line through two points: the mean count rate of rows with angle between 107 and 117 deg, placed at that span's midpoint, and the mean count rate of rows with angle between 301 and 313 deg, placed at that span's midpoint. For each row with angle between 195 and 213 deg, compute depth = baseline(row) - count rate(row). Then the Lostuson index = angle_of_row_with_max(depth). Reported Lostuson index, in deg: 212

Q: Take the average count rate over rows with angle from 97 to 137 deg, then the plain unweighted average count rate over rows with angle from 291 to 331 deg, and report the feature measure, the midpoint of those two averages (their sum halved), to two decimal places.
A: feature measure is 6.60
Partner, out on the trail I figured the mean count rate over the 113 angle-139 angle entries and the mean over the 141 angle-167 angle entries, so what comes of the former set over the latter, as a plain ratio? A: 1.01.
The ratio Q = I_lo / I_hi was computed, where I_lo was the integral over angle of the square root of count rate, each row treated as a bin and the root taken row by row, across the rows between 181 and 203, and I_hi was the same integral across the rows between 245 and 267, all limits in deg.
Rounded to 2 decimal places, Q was 0.99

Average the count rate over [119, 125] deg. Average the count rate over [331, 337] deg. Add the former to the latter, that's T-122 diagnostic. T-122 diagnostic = 12.7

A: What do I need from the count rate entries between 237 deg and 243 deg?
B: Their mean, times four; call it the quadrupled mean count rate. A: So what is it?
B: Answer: 28.1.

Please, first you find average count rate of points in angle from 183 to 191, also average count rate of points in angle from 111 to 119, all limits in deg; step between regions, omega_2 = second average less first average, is 0.47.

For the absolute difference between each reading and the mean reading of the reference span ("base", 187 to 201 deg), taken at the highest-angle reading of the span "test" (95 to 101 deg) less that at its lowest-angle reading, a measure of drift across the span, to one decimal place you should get -1.5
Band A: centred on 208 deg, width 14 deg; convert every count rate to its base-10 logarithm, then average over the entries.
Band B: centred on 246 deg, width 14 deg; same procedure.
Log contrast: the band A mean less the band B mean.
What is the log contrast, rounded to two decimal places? -0.03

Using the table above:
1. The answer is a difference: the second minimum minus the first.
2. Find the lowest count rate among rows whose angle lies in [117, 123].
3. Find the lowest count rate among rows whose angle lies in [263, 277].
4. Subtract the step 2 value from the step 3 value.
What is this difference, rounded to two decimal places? -0.70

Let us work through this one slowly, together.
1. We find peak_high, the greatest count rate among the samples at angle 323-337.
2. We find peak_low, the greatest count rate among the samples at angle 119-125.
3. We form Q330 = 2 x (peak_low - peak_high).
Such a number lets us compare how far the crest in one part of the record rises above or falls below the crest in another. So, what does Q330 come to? 4.6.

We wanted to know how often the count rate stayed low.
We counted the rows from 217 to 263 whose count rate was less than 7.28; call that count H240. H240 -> 12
